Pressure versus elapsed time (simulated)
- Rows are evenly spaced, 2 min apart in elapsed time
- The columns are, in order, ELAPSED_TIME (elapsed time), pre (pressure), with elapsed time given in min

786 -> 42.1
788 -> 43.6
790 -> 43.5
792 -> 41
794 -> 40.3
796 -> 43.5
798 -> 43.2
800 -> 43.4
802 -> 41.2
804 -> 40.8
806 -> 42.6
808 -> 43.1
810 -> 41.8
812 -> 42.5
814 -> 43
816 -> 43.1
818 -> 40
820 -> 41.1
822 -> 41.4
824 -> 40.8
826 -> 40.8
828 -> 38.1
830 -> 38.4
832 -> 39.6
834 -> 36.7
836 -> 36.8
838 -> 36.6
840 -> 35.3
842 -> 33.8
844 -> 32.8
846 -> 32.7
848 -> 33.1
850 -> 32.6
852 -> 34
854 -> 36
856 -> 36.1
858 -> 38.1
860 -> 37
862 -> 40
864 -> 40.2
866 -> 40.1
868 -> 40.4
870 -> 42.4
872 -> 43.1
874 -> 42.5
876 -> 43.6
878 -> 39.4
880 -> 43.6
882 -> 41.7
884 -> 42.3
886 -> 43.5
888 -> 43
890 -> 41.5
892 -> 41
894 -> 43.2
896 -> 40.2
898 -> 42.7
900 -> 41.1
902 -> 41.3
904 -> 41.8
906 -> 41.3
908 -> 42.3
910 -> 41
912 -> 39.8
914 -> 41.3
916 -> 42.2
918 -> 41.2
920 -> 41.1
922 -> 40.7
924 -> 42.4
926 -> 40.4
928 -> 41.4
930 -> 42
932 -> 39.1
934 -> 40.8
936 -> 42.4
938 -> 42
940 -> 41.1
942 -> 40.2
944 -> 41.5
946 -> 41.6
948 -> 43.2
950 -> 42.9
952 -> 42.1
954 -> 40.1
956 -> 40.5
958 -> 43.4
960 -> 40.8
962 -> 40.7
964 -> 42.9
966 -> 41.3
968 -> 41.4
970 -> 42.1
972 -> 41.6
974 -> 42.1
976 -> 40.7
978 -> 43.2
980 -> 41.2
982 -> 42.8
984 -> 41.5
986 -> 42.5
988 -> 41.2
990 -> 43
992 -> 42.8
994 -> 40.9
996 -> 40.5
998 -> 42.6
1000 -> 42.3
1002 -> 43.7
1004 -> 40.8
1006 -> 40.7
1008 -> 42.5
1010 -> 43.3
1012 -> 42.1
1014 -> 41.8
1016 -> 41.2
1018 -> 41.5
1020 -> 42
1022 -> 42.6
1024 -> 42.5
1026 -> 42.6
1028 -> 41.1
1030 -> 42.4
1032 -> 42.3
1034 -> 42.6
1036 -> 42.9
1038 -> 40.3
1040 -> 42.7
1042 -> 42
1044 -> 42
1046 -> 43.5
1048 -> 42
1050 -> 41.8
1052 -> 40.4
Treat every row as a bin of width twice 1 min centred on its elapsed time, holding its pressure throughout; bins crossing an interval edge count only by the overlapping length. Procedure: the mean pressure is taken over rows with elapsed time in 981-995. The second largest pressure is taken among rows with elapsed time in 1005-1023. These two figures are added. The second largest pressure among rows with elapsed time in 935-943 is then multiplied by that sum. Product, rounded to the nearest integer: 3557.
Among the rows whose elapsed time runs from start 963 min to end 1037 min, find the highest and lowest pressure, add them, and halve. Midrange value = 42.1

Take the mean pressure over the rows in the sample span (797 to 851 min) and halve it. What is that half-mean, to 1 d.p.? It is 19.5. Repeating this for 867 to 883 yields 21.0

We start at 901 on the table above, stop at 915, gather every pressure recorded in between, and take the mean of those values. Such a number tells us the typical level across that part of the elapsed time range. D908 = 41.3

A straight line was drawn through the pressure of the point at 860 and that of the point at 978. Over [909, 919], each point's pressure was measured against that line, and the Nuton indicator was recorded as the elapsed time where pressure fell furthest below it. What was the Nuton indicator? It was 912 min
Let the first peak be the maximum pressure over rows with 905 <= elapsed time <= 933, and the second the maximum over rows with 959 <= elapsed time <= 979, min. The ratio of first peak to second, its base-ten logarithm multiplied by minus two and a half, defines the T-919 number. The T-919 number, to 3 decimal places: 0.020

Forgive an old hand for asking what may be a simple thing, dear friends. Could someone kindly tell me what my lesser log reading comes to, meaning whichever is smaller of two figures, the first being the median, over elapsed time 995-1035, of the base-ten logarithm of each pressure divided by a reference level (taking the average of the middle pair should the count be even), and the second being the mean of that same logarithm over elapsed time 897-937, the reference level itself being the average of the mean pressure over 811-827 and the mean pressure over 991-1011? -0.01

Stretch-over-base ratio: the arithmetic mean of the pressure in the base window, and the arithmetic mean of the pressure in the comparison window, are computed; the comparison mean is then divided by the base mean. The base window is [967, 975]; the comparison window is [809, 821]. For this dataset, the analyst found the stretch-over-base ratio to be 1.003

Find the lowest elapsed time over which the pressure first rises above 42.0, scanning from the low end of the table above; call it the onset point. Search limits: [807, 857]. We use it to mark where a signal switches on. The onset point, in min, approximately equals 808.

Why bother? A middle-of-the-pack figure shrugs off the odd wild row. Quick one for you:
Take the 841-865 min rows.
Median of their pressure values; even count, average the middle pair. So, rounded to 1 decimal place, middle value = 35.0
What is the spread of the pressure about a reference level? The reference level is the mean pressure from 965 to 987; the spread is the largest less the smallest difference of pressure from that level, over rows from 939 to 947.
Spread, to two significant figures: 1.4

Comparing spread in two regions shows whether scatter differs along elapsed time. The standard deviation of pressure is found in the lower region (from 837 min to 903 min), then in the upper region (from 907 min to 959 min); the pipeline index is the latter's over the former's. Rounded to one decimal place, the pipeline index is 0.3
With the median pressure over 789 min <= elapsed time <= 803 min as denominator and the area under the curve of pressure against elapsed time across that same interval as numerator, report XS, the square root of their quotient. 3.70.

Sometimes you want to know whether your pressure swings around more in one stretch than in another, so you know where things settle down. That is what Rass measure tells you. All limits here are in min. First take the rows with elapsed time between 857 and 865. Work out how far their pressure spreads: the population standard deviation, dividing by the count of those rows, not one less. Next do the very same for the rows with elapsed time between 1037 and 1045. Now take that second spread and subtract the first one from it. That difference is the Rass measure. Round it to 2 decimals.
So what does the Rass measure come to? -0.45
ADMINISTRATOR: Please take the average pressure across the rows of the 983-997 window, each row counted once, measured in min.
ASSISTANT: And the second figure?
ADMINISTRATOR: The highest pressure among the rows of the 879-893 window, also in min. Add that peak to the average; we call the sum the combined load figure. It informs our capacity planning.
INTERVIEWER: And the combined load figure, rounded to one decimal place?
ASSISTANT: 85.4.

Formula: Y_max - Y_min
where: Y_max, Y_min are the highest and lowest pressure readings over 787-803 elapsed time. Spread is 3.3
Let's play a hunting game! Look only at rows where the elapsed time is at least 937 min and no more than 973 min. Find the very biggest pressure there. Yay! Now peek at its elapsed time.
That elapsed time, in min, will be 958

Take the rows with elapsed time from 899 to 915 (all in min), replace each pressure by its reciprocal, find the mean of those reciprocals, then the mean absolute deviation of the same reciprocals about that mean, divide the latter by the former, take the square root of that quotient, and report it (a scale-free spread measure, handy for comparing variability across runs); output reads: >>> 0.11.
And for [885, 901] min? 0.16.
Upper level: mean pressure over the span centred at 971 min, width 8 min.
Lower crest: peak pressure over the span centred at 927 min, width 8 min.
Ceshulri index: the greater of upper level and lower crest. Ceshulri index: 42.4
